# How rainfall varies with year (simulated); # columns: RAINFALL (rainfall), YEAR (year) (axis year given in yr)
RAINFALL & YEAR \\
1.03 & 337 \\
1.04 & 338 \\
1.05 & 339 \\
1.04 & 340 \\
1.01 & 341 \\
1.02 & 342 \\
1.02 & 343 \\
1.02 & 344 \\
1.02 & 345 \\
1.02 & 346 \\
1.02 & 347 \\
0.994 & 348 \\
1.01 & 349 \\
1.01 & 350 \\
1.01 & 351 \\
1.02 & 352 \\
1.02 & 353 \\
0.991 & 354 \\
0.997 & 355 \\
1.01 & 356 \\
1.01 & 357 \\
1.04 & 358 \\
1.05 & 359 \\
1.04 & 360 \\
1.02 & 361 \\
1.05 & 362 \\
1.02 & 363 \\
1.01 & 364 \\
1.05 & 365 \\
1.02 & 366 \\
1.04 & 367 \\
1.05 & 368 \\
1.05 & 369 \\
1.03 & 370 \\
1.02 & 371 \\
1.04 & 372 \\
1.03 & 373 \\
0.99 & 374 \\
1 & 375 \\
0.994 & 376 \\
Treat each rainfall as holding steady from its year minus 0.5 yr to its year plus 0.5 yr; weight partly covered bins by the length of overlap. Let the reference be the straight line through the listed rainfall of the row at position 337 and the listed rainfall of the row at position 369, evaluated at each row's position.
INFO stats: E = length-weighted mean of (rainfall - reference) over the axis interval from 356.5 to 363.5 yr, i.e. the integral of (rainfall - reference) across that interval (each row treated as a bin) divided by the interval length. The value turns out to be -0.012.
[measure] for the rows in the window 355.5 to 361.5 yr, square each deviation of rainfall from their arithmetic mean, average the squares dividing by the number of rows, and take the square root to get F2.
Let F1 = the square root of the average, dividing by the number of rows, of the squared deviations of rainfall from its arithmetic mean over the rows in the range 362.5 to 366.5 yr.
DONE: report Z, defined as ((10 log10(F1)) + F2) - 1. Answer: -19.2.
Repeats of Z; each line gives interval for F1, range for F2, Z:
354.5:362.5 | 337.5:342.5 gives -18.2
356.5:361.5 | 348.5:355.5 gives -19.3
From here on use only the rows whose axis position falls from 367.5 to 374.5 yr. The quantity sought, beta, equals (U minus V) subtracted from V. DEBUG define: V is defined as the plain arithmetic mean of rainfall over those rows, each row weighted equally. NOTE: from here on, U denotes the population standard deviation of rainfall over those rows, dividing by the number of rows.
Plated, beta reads 2.04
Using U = 0.0193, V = 1.03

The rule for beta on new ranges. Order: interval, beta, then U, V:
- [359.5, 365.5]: 2.05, 0.0157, 1.03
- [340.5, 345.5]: 2.03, 0.0040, 1.02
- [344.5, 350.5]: 2.02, 0.0093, 1.01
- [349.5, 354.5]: 2.01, 0.0106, 1.01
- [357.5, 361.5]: 2.06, 0.0109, 1.04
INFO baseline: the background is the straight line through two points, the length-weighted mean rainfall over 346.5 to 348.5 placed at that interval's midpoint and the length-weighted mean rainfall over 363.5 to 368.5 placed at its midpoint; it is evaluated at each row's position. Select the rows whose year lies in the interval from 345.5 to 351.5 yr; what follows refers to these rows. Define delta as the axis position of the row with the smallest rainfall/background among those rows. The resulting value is 348 yr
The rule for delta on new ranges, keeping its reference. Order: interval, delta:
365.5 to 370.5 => 366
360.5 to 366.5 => 364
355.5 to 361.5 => 357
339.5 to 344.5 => 341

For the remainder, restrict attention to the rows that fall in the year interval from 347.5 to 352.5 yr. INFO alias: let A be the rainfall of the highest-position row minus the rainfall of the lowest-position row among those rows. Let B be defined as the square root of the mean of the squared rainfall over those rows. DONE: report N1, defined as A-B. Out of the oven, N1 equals -0.98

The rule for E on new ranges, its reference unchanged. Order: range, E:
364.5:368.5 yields -0.008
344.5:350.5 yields -0.024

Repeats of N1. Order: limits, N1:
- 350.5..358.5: -0.98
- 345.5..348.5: -1.04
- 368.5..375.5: -1.07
